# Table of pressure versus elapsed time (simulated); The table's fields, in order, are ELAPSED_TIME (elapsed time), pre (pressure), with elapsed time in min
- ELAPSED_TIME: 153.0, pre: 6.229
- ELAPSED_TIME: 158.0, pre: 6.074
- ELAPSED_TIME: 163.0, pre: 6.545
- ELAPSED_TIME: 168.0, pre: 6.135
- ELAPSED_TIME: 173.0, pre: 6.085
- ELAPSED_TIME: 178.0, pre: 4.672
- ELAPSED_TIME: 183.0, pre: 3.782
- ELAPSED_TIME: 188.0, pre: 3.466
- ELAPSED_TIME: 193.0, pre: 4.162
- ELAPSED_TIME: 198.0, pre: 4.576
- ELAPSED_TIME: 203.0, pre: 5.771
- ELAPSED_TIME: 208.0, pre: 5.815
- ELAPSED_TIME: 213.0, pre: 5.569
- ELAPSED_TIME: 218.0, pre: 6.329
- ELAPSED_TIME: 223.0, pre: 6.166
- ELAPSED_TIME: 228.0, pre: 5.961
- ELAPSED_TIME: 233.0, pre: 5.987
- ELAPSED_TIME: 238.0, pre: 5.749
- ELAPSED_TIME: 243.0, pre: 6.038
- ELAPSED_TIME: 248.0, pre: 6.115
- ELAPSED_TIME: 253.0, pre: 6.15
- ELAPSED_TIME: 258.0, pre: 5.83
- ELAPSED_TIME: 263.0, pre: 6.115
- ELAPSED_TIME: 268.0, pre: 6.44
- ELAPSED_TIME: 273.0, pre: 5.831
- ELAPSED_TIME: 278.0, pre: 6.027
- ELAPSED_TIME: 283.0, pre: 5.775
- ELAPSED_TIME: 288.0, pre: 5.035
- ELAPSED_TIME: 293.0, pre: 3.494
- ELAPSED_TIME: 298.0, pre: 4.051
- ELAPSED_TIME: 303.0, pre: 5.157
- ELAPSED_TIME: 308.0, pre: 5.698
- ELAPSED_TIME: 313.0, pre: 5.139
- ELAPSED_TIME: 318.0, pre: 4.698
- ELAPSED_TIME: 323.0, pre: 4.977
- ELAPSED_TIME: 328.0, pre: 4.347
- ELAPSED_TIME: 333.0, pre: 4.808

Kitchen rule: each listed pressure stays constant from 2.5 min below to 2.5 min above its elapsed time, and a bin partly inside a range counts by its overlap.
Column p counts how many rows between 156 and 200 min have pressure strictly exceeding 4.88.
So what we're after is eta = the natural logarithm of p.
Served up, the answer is 1.4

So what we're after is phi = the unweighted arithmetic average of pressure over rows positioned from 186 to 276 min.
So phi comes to 5.67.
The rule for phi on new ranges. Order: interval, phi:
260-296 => 5.53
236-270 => 6.06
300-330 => 5.00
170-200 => 4.46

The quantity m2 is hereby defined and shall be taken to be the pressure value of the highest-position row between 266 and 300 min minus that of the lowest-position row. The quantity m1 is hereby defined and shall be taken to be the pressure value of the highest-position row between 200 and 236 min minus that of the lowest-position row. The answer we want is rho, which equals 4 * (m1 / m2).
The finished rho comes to 0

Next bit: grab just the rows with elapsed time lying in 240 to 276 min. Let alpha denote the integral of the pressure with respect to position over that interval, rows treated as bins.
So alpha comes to 218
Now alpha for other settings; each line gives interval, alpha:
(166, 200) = 159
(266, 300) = 178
